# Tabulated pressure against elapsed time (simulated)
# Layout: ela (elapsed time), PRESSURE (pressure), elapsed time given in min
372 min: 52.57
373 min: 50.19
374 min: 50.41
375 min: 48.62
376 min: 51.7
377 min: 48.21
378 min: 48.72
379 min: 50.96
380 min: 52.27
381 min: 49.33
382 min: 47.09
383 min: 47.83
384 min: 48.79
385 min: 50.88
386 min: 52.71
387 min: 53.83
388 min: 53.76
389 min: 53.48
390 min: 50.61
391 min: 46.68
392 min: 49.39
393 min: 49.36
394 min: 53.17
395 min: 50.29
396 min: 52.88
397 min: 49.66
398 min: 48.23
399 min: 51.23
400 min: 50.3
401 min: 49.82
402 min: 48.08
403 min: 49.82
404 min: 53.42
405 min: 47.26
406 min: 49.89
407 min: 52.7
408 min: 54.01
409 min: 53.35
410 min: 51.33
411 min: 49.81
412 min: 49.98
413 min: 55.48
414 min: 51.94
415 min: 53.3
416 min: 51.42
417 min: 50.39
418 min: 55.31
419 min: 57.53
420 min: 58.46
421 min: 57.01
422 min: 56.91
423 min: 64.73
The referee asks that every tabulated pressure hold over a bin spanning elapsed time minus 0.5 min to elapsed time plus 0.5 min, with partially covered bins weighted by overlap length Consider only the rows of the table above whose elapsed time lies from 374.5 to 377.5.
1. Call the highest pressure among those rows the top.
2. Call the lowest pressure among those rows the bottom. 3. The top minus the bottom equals 3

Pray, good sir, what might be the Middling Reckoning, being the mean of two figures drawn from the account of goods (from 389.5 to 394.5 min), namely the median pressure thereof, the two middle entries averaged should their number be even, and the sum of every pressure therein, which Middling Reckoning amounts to 149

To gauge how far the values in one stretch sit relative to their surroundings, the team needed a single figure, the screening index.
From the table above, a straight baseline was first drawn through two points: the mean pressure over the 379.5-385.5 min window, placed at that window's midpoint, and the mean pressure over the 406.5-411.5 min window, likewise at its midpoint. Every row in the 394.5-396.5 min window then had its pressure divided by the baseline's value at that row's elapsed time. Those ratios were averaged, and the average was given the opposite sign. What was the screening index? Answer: -1.016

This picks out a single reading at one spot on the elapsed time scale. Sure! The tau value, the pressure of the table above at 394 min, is 53.17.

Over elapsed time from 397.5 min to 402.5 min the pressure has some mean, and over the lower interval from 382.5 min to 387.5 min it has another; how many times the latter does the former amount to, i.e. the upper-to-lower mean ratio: 0.97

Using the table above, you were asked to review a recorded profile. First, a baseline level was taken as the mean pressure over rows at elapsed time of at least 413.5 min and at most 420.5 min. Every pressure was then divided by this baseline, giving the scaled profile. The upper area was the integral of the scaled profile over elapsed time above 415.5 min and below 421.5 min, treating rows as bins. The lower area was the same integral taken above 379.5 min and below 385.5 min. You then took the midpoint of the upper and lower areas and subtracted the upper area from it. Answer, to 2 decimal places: -0.31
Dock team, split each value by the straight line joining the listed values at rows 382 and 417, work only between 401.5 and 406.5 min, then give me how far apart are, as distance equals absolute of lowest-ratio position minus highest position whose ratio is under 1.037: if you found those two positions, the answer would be 1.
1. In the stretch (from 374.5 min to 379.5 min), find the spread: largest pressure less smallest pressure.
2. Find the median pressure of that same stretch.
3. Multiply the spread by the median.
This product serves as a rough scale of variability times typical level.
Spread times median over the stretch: 170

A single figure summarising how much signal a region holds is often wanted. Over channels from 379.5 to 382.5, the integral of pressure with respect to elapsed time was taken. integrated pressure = 149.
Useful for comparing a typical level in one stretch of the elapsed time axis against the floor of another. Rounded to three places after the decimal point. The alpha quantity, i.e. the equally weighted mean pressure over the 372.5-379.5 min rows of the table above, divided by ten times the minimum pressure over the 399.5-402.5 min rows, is 0.104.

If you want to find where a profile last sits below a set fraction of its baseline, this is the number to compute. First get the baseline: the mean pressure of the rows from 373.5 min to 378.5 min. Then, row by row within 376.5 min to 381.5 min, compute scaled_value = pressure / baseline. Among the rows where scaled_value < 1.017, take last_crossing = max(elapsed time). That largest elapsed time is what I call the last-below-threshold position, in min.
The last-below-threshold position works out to 381 min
